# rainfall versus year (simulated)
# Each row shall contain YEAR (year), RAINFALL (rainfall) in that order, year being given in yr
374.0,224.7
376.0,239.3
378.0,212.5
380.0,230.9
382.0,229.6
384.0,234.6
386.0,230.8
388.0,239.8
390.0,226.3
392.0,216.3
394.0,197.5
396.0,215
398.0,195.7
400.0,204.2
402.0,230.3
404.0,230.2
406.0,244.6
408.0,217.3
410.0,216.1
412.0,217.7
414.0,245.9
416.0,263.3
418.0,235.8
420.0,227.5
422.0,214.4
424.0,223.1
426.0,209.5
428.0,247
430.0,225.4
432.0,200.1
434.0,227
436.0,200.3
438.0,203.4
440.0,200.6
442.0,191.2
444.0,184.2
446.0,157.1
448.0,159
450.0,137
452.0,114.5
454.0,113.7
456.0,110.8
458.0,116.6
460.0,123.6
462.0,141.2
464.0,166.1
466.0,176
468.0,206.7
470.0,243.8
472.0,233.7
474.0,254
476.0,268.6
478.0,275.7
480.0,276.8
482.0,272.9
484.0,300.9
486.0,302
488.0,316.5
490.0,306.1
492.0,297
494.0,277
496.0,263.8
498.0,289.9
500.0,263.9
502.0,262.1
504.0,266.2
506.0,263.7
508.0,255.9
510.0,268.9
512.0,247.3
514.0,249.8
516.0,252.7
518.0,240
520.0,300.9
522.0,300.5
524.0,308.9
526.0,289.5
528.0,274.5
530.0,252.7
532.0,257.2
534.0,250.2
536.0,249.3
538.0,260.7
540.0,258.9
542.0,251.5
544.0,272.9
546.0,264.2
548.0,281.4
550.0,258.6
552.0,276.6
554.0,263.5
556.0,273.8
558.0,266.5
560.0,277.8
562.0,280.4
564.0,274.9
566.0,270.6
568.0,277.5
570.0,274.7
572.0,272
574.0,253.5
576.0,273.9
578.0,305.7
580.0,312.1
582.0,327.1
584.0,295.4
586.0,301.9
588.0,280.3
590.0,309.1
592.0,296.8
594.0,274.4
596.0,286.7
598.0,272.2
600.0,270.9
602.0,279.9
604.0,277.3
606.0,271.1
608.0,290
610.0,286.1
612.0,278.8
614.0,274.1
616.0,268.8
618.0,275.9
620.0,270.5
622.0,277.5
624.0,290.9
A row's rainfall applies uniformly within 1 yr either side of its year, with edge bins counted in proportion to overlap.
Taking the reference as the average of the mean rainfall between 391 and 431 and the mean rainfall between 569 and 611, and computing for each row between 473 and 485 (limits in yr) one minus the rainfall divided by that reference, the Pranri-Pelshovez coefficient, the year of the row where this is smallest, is 484.0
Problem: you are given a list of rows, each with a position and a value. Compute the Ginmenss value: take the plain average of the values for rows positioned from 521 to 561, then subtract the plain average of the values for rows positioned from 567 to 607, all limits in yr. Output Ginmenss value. -16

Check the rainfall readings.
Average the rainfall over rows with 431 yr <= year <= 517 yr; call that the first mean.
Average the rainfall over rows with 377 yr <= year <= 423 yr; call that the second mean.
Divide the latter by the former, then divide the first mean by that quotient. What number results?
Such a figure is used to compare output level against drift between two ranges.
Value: 223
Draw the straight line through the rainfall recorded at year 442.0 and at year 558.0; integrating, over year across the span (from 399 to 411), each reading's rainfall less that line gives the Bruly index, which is 679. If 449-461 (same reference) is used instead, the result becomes -963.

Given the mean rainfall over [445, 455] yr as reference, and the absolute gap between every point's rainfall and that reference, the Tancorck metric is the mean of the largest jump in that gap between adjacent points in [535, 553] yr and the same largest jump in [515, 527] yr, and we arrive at 42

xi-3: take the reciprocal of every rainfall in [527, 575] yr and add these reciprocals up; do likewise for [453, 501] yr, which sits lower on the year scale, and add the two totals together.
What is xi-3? 0.206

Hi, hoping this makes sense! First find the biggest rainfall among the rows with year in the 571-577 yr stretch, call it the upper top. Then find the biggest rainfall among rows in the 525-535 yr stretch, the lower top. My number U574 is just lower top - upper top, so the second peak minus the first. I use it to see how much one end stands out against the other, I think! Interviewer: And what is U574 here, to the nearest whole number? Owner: 16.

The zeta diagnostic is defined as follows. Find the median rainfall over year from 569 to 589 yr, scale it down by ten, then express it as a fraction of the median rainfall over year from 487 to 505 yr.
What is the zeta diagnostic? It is 0.10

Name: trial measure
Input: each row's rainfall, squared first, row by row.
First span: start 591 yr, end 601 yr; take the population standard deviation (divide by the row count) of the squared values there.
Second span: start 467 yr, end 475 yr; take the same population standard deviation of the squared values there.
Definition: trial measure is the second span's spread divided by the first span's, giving 1.4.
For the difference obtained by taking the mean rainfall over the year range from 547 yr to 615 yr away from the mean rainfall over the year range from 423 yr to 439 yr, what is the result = -64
